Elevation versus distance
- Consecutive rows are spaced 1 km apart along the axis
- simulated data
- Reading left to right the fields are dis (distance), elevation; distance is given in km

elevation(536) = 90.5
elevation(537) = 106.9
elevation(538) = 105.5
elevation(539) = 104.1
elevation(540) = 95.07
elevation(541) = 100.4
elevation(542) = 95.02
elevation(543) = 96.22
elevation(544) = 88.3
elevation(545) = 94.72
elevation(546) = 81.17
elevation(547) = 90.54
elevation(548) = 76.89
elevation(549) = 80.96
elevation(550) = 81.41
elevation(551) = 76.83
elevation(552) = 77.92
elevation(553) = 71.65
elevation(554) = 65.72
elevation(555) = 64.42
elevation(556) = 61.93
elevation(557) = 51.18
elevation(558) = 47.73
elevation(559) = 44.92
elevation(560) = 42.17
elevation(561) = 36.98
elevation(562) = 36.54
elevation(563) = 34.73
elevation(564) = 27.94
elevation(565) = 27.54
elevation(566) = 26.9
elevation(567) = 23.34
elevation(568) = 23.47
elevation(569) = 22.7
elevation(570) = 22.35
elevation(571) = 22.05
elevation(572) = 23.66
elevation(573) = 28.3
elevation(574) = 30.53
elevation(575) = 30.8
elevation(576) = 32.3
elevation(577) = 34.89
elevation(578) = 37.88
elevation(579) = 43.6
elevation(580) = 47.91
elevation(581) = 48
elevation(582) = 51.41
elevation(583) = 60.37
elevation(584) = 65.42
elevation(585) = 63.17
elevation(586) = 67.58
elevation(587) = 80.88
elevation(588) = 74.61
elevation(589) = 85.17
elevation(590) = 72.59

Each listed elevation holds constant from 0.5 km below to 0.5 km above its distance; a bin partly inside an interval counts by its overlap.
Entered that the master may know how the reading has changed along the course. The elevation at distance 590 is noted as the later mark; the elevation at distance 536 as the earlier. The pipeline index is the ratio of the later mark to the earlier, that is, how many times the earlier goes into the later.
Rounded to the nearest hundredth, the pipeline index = 0.80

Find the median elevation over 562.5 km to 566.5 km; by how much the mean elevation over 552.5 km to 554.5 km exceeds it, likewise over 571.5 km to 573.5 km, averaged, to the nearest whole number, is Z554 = 20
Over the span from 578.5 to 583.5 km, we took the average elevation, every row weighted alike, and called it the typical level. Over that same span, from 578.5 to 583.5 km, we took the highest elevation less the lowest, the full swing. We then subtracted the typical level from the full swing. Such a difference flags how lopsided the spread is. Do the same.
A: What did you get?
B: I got -33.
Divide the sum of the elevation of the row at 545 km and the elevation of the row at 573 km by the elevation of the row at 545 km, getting 1.30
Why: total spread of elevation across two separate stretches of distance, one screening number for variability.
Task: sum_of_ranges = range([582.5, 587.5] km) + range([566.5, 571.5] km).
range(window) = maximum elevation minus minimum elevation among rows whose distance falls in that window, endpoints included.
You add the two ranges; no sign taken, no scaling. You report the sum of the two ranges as 21.9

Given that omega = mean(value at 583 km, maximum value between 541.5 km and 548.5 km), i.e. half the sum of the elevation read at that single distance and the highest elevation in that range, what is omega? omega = 78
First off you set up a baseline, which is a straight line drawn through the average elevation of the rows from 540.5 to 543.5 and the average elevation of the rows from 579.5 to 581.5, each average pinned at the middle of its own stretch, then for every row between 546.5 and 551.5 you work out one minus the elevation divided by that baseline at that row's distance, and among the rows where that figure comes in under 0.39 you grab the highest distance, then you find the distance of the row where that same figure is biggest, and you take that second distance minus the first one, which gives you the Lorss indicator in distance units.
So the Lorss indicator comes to -3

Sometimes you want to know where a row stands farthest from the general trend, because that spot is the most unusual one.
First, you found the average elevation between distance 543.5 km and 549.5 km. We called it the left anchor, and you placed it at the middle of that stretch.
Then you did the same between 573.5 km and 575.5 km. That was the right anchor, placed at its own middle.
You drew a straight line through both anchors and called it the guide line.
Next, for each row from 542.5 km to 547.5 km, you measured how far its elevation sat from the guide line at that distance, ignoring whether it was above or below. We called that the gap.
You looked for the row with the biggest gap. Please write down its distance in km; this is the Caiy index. 545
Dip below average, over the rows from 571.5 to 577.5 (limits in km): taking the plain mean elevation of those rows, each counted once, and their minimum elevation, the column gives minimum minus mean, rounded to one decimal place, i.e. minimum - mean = -6.4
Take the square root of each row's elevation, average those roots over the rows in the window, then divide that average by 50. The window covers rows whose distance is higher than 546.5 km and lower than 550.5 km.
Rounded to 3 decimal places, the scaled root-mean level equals 0.182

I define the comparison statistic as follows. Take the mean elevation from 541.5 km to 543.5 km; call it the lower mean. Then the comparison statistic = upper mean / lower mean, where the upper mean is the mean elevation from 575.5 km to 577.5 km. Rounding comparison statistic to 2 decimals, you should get 0.35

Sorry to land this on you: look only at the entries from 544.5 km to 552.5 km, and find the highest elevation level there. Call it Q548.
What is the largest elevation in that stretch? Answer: 94.72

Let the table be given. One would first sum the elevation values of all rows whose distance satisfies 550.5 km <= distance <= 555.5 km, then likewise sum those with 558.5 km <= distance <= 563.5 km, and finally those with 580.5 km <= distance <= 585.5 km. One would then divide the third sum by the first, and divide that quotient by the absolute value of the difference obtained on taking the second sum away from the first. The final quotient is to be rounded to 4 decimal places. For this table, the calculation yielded 0.0050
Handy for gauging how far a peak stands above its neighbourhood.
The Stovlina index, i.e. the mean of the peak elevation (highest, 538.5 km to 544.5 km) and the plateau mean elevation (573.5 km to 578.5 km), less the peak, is -35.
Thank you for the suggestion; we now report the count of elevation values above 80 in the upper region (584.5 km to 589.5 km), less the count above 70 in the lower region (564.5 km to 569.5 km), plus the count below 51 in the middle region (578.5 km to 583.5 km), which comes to 5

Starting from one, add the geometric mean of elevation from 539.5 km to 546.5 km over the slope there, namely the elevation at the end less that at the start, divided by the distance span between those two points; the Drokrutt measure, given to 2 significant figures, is -39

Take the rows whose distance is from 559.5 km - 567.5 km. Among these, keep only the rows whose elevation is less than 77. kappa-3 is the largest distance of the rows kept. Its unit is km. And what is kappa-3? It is 567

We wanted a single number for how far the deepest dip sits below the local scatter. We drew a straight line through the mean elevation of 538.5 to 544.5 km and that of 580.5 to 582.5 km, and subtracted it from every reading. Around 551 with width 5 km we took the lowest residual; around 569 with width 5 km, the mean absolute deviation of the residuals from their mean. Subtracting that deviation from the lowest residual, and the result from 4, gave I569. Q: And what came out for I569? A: 16.3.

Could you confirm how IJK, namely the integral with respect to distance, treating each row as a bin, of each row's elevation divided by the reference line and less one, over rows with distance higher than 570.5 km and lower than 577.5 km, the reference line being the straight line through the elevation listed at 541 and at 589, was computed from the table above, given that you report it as -5 km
